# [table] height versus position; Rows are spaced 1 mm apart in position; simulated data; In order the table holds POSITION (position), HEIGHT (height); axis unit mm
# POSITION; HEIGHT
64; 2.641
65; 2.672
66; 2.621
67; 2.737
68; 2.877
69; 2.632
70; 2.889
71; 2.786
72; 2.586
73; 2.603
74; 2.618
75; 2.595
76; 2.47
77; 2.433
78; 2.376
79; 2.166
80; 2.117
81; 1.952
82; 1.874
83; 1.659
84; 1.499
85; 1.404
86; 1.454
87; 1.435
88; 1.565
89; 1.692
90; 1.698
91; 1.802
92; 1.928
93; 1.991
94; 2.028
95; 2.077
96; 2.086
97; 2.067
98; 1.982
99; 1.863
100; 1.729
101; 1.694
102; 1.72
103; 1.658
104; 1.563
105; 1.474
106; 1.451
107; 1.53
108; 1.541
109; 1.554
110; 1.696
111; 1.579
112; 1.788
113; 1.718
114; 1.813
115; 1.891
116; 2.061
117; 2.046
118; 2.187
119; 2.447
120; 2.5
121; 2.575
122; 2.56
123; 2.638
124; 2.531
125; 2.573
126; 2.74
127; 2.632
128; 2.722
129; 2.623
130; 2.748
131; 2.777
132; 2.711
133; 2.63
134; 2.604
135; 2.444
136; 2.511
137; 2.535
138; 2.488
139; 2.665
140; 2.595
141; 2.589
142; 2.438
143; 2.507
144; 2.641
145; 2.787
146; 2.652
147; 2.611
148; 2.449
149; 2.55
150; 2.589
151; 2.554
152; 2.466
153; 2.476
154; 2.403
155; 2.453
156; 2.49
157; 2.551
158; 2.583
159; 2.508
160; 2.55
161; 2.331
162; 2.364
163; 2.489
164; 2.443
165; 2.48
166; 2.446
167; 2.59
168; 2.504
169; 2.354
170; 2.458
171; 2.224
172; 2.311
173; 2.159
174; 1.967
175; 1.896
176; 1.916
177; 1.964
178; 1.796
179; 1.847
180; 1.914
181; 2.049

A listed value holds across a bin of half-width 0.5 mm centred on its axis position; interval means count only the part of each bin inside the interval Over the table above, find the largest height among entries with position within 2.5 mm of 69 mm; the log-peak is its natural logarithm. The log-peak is 1.06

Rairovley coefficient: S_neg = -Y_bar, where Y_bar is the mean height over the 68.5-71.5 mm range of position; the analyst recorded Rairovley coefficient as -2.8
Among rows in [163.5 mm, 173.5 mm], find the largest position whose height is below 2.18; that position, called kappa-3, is 173 mm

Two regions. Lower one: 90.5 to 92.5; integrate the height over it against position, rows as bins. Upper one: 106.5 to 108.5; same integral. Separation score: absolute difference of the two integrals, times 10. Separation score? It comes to 7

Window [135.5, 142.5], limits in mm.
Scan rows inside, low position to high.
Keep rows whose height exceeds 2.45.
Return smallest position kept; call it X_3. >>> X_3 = 136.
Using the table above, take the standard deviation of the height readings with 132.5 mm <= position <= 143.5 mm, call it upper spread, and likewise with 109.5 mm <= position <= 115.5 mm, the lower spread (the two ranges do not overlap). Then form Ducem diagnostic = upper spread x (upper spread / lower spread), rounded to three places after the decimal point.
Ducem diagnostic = 0.053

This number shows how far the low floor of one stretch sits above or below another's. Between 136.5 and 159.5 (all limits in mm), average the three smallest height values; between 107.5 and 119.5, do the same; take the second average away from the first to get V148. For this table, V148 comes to 0.87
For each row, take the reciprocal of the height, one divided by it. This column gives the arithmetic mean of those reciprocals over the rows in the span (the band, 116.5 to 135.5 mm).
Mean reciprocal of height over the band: 0.39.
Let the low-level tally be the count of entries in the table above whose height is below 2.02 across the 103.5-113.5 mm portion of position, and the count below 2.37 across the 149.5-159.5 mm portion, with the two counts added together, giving 10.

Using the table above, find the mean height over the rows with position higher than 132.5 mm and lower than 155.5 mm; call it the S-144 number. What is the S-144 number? 2.55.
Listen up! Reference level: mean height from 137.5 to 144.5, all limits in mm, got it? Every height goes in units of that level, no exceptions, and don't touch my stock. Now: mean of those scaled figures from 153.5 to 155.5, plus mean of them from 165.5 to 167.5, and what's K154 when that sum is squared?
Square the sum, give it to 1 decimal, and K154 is 3.7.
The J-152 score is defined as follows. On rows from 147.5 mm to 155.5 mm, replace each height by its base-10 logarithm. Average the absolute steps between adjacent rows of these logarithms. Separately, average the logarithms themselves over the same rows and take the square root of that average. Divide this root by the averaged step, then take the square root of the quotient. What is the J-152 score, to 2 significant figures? 8.0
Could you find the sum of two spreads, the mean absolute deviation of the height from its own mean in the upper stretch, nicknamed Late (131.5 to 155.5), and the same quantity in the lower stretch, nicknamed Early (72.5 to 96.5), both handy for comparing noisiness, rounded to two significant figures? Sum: 0.40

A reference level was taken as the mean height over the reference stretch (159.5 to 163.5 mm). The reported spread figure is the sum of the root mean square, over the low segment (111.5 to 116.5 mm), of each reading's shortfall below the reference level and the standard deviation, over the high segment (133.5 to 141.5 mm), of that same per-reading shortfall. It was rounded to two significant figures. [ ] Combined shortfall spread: 0.66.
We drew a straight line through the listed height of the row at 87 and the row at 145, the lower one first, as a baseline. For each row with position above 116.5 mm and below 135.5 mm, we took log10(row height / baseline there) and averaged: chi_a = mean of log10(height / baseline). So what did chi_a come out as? 0.04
